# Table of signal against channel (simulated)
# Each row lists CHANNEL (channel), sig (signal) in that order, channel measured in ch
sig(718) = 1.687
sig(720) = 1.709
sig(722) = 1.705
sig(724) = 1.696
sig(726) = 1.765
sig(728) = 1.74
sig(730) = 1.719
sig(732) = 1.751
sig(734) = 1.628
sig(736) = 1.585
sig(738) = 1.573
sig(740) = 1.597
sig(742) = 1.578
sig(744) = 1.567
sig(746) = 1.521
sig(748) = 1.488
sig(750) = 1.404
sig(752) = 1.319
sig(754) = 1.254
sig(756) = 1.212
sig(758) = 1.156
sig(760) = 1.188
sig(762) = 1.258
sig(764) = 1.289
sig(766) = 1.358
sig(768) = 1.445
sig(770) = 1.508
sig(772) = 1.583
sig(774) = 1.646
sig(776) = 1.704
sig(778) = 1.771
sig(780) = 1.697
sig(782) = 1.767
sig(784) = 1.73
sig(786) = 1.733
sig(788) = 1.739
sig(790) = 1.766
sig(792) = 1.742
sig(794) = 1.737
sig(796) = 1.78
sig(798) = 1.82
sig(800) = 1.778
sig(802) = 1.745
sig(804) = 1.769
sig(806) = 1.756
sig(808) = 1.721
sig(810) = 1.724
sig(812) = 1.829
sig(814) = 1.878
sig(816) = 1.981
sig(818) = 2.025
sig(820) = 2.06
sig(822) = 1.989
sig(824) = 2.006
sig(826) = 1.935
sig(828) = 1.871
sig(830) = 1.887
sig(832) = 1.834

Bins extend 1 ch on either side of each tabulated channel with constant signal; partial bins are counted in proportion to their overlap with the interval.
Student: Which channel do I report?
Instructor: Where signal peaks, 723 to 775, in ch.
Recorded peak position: 726 ch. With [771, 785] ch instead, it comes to 778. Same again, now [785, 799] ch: 798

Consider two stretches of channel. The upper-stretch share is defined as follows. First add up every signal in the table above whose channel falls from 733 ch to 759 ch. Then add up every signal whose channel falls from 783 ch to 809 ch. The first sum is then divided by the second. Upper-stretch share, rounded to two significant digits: 0.83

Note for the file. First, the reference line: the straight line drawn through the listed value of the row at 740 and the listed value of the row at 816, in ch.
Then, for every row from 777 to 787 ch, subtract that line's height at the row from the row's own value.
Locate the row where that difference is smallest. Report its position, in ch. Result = 780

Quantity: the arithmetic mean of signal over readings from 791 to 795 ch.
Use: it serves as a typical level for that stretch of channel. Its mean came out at 1.74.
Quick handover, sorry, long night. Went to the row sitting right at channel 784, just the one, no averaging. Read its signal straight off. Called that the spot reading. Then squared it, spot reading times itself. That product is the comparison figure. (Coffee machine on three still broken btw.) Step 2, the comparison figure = 2.99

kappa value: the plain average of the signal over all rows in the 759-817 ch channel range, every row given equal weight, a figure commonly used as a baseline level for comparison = 1.7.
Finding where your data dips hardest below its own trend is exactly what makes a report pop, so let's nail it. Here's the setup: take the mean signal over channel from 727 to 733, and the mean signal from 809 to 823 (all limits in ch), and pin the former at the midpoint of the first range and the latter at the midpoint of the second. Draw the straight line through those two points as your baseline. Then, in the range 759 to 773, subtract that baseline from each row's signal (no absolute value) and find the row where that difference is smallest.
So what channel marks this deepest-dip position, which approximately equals 760 ch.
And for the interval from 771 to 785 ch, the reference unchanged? 772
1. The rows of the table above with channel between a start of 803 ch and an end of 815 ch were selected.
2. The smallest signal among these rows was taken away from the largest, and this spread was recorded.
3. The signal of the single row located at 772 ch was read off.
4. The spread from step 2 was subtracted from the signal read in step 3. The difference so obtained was 1.43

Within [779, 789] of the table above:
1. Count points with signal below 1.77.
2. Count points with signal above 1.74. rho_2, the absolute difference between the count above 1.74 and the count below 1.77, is 4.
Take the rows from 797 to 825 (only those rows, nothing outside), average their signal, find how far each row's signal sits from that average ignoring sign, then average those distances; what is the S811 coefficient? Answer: 0.11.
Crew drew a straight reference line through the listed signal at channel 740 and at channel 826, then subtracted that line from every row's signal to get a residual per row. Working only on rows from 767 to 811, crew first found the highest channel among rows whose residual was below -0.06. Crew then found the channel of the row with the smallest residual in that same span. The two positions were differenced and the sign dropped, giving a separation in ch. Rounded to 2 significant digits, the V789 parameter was 42 ch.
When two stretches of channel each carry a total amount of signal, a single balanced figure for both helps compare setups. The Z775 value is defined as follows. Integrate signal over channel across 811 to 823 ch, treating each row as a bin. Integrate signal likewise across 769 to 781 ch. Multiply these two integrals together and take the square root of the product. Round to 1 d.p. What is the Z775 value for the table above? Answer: 21.6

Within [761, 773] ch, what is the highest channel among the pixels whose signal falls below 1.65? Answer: 772 ch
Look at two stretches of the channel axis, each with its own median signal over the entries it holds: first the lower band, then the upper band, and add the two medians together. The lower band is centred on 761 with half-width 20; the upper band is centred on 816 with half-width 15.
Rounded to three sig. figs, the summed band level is 3.34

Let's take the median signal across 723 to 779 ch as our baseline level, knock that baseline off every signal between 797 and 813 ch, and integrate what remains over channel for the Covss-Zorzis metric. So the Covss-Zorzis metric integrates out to 3.2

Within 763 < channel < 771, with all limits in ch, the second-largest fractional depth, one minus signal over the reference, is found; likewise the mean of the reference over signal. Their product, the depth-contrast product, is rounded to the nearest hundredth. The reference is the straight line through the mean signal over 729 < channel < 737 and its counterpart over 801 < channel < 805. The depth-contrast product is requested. 0.25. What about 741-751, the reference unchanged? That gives 0.13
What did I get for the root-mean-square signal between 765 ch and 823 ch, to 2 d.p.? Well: 1.76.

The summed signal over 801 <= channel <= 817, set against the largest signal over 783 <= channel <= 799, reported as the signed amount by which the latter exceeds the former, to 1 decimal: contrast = -12.6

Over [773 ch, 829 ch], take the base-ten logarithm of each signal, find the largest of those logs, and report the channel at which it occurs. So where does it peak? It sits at 820 ch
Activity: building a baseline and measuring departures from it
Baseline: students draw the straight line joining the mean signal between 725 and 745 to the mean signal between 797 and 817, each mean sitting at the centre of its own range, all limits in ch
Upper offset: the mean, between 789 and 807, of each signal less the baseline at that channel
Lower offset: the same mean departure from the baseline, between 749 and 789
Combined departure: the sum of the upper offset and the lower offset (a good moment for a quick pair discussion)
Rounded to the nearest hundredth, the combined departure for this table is -0.25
